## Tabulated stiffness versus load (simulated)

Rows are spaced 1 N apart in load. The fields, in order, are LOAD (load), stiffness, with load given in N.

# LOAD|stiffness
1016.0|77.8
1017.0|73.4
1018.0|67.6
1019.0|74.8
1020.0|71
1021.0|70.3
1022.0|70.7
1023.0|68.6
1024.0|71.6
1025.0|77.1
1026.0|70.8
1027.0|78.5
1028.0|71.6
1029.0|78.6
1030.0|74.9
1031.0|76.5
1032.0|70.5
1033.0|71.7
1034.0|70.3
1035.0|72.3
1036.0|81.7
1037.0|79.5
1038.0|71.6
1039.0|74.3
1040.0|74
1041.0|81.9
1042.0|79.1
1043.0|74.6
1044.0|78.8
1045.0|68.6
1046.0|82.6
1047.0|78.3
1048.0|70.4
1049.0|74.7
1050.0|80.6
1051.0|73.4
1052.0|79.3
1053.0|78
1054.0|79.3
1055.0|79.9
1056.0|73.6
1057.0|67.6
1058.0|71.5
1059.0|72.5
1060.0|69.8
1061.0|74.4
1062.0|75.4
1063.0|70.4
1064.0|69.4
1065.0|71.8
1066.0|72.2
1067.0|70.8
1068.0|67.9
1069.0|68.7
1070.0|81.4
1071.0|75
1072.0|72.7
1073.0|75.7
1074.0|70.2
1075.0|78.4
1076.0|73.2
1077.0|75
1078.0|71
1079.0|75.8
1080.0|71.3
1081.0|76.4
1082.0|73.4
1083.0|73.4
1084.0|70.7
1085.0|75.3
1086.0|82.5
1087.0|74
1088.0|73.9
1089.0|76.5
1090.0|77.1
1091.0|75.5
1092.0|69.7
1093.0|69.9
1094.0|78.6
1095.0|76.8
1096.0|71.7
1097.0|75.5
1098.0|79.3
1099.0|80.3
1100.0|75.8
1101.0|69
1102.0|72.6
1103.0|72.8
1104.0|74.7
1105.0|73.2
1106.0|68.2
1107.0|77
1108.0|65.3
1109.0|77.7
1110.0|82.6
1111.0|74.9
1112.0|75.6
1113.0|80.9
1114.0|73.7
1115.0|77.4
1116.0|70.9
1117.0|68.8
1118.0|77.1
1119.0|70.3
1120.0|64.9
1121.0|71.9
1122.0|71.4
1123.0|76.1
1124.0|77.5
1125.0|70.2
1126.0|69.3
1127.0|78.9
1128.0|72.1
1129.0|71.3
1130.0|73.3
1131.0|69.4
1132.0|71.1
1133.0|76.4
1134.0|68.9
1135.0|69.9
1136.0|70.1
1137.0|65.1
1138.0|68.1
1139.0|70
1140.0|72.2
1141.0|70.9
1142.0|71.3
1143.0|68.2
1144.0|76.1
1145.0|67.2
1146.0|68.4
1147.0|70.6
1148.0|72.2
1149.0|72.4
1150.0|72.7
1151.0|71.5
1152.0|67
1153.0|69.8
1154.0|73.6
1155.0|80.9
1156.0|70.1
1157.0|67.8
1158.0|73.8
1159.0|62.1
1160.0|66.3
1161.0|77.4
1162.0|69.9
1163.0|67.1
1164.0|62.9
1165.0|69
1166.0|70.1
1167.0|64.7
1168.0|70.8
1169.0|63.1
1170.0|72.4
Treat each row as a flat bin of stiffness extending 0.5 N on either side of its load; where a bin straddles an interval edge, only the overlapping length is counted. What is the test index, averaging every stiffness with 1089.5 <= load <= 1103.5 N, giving 74.6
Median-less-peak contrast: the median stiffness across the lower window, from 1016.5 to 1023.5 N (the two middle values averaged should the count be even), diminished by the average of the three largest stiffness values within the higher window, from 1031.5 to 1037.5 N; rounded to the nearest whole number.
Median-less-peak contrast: -7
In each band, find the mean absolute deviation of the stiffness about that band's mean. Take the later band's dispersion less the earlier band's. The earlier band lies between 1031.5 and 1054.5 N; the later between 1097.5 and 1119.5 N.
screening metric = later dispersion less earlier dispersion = -0.23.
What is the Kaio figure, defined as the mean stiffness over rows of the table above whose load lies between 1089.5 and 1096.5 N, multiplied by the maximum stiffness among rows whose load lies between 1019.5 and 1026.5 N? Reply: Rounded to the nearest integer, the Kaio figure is 5720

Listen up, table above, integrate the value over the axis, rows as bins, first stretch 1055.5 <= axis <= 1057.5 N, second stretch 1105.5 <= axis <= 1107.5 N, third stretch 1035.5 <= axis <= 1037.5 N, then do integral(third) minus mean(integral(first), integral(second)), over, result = 18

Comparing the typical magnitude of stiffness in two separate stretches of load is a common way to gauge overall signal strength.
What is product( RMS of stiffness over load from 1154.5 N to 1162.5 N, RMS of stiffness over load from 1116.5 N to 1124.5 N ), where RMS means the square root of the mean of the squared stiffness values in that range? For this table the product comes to 5157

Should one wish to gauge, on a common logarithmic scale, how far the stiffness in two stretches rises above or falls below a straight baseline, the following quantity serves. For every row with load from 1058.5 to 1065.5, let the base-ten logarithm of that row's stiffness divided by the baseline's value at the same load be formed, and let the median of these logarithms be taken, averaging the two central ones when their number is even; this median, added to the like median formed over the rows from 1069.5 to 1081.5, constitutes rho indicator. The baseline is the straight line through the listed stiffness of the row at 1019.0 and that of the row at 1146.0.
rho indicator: 0.013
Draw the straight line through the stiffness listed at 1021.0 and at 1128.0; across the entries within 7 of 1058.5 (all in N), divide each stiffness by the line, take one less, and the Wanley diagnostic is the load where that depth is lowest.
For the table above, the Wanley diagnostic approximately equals 1057.0 N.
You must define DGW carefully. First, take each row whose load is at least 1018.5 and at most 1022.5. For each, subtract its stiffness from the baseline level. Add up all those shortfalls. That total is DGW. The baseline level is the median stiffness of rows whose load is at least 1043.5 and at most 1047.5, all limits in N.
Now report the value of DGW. 27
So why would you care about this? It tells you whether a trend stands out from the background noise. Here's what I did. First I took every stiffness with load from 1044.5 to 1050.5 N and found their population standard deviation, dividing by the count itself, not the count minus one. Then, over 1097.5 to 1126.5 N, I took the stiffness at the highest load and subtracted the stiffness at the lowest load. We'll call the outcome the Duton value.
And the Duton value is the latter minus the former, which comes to -15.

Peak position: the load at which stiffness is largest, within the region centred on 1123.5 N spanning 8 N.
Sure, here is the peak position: 1127.0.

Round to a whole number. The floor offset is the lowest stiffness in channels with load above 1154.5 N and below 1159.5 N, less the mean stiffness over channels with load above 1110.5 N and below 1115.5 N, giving -14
